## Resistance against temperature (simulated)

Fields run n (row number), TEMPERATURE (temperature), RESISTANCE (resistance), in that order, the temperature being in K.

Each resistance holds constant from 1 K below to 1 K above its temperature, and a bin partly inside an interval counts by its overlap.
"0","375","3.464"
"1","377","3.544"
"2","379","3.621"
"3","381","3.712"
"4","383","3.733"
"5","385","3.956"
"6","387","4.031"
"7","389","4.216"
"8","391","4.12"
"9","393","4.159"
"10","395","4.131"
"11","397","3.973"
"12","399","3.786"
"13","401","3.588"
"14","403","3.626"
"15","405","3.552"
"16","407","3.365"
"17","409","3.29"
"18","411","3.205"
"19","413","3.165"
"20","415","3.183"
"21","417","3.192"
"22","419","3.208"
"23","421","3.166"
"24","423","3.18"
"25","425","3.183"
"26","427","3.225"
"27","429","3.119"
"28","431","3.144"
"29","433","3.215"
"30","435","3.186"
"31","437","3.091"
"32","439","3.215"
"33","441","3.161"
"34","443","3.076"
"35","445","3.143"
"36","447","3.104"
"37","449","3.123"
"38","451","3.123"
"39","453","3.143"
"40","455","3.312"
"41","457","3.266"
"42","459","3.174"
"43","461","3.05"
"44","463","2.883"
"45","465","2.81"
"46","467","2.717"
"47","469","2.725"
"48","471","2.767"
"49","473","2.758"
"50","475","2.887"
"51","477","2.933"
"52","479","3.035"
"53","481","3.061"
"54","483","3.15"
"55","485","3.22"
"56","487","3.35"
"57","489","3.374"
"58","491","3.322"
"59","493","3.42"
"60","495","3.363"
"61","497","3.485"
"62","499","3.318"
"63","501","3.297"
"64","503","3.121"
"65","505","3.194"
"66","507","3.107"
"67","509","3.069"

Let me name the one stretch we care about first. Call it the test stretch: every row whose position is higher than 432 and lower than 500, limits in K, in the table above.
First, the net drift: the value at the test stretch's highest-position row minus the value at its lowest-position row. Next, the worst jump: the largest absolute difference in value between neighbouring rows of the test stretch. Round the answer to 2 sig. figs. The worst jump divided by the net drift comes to 1.6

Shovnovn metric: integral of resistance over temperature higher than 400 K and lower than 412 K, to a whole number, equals 41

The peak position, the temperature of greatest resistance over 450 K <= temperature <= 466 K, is 455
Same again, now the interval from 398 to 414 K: 399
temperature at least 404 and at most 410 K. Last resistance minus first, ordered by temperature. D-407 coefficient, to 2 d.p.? -0.26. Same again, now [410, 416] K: -0.02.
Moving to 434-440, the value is 0.03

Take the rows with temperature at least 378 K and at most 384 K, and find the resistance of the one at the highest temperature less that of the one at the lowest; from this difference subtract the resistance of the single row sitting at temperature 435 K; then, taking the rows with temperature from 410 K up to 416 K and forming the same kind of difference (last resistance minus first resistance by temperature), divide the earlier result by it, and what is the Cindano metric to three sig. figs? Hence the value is 140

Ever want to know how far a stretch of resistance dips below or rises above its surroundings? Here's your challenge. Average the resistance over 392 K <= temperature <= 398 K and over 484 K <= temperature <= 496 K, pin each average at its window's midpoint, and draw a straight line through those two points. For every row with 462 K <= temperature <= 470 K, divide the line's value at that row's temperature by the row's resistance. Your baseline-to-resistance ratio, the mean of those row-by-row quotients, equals 1.27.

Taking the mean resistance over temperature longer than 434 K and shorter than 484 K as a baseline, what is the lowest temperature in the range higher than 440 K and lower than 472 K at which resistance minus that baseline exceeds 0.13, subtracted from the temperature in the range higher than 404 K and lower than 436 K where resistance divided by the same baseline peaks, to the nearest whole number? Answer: -50 K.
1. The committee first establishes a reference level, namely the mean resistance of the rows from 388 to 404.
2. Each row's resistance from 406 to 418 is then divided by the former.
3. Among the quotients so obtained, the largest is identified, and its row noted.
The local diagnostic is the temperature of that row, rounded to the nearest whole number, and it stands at 407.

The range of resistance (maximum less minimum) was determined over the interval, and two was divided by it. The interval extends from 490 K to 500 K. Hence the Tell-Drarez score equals 12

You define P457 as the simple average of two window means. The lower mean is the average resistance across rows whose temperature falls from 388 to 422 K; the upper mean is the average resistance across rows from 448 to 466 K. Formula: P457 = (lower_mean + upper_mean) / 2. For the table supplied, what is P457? 3.3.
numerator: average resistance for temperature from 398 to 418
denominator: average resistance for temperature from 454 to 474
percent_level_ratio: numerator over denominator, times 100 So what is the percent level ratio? 115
